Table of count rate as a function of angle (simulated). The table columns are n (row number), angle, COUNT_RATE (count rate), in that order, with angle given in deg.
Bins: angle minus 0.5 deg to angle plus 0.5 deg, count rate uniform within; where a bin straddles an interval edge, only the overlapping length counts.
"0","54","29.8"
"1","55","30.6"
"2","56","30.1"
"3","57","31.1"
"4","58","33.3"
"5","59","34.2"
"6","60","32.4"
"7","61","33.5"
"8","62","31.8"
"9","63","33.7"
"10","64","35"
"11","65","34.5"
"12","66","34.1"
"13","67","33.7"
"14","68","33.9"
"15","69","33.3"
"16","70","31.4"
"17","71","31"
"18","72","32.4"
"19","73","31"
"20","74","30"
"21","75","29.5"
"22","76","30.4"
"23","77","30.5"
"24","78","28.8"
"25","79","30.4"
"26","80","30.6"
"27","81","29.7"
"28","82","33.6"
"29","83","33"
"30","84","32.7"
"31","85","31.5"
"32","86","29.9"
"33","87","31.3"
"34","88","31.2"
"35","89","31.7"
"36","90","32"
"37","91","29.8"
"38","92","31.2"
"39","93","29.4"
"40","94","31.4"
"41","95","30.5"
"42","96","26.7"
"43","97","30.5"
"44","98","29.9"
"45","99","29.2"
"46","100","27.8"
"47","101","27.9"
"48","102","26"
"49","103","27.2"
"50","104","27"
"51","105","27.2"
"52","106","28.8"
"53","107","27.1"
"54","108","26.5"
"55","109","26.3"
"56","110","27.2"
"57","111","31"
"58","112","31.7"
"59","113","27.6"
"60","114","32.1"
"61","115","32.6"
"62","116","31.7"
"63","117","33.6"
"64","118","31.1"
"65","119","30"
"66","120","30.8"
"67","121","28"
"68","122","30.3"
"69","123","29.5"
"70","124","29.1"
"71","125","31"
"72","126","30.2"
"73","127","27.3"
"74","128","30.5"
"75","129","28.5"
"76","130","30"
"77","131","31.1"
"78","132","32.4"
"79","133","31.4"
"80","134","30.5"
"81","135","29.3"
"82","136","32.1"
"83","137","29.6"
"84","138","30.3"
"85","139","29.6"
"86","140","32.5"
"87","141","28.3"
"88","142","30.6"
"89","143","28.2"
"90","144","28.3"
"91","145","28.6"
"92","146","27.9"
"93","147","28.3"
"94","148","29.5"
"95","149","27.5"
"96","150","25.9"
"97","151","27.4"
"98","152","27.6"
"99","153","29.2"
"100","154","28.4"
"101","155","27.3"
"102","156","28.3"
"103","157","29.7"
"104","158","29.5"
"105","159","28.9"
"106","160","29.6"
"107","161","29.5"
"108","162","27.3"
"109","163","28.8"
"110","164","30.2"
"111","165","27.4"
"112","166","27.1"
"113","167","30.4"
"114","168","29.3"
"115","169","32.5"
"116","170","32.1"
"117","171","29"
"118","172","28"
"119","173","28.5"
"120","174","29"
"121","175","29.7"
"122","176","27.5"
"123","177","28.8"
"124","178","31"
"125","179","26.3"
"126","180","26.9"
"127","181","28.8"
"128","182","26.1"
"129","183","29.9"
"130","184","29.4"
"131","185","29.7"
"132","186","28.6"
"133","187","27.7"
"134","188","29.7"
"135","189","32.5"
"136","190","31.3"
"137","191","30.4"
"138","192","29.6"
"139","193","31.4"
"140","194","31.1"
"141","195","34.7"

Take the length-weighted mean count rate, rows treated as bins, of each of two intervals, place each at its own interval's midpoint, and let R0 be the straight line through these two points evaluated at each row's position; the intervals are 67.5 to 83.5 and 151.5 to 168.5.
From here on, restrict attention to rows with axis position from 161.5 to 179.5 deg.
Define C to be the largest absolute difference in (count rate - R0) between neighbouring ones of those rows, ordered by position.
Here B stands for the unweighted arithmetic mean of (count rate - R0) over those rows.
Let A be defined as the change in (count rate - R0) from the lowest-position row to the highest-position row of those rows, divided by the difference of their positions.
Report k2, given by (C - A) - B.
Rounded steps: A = -0.03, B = 0.6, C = 4.7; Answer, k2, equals 4.1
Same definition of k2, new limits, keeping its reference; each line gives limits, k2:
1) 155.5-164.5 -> 1.6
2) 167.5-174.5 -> 1.9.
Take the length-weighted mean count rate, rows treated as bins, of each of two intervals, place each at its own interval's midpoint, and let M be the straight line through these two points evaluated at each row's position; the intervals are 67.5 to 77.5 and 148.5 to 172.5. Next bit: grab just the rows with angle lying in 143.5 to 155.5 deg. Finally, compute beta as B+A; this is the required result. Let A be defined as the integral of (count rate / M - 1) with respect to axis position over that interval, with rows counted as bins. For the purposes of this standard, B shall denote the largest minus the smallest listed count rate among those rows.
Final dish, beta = 3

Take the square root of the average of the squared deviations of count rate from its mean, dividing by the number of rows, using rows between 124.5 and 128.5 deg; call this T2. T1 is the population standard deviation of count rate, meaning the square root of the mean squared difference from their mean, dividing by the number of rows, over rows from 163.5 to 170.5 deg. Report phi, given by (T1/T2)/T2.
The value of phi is 0.9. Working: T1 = 1.9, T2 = 1.44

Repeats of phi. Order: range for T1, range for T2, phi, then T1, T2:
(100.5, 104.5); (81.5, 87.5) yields 0.4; 0.7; 1.24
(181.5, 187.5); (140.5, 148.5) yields 1.9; 1.3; 0.84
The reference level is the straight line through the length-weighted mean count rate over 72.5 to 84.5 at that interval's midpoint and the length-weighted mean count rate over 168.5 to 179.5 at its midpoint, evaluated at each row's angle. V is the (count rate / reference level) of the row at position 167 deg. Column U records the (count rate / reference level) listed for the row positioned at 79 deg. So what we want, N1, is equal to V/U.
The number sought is 1.05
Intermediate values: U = 0.99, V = 1.03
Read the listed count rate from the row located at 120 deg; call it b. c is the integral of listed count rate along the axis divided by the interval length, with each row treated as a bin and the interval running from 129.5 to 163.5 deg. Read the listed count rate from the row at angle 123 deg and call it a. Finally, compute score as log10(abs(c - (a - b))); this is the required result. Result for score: 1.48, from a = 29.5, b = 30.8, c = 29.2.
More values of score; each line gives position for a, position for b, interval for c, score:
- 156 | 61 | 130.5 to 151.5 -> 1.54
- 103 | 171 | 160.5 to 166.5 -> 1.48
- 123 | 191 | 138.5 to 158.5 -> 1.47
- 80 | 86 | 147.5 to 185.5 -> 1.45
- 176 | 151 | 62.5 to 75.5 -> 1.51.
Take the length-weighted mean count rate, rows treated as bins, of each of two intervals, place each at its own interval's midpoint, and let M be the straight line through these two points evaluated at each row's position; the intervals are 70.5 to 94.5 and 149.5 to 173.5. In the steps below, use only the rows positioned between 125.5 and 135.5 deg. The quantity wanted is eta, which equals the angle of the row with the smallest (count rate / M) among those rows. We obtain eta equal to 127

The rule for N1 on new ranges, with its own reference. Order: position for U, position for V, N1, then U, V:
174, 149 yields 0.94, 0.99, 0.93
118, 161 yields 0.97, 1.03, 1.00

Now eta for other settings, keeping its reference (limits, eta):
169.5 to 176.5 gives 176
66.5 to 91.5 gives 78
